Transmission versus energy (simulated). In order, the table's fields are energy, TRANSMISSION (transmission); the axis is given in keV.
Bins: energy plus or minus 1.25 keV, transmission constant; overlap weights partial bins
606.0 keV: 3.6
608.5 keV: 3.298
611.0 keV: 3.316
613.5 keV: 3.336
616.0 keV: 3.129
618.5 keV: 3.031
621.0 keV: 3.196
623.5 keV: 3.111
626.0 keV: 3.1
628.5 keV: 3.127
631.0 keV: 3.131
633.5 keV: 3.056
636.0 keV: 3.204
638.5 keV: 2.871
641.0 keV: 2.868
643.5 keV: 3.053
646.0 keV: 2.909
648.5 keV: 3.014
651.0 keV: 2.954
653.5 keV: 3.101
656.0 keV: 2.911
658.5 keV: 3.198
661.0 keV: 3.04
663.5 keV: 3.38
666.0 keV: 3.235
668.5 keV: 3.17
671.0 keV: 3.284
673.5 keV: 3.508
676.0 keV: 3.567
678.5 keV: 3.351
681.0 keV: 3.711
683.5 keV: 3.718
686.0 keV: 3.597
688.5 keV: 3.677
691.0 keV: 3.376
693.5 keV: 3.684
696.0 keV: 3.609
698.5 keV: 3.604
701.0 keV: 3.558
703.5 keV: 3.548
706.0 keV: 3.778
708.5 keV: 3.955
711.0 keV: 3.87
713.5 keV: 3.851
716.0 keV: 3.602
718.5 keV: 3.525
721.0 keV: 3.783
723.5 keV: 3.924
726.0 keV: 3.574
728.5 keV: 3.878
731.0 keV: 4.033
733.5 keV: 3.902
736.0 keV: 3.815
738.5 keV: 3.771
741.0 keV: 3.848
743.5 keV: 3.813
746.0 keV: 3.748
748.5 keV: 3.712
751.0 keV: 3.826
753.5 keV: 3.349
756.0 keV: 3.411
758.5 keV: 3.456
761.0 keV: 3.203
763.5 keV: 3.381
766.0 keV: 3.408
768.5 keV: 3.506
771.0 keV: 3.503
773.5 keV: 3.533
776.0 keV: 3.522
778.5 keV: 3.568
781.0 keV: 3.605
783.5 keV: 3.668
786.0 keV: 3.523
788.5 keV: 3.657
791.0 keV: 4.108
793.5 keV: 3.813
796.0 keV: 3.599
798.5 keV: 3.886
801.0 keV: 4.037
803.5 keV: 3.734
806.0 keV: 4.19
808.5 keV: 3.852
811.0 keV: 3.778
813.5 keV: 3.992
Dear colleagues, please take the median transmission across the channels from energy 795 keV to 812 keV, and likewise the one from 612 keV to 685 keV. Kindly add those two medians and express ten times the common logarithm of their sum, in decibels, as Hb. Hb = 8.44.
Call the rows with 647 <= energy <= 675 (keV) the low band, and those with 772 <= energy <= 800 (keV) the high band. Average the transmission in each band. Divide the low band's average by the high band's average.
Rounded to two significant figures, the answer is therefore 0.86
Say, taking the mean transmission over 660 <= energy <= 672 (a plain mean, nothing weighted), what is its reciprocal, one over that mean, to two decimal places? 0.31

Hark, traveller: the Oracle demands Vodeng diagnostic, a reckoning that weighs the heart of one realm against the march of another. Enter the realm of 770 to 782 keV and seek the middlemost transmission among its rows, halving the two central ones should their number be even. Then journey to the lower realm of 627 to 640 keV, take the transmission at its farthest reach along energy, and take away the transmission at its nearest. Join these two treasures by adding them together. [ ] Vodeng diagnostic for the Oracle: 3.28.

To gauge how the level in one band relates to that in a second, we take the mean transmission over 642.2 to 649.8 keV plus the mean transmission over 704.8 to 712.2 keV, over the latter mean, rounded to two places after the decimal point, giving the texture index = 1.77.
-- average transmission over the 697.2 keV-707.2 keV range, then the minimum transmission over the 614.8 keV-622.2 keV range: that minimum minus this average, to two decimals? -0.59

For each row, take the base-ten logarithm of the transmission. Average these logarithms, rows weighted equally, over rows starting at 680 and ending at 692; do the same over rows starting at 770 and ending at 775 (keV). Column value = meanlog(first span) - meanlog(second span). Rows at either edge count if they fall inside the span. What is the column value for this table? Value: 0.01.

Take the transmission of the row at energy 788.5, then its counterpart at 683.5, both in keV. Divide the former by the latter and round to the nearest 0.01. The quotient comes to 0.98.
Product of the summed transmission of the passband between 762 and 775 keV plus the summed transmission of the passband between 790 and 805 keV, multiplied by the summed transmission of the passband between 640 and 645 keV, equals 240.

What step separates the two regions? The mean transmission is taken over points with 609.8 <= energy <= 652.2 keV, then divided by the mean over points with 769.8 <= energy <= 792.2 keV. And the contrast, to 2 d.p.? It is 0.85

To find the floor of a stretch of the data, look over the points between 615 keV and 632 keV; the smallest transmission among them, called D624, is 3.031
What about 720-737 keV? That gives 3.574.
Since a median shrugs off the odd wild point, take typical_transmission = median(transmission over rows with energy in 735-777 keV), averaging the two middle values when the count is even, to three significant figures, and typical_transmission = 3.52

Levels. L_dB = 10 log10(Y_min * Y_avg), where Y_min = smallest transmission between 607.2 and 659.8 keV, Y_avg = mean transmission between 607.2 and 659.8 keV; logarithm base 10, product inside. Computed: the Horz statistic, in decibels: 9.48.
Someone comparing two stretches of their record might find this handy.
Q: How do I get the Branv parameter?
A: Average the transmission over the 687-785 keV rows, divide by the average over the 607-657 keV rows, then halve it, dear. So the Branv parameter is 0.59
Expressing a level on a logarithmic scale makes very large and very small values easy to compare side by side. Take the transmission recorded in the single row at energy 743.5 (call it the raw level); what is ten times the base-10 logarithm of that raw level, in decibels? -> 5.81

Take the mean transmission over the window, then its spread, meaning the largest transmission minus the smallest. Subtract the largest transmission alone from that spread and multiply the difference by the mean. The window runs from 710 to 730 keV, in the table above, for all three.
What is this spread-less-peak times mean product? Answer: -13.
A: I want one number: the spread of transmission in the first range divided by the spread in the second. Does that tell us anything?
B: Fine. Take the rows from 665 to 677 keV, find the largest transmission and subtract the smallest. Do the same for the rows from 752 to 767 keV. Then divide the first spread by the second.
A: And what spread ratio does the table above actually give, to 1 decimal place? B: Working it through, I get 1.6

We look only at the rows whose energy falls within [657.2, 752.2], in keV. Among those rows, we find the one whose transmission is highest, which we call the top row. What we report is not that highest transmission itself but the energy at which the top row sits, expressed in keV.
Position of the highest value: 731.0 keV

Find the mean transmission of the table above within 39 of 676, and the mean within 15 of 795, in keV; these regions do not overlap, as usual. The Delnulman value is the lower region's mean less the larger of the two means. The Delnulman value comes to -0.42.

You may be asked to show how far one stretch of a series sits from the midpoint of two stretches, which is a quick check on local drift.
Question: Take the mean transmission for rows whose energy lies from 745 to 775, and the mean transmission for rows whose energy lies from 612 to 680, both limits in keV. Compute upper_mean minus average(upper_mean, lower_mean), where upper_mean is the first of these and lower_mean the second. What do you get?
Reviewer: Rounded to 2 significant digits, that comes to 0.18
